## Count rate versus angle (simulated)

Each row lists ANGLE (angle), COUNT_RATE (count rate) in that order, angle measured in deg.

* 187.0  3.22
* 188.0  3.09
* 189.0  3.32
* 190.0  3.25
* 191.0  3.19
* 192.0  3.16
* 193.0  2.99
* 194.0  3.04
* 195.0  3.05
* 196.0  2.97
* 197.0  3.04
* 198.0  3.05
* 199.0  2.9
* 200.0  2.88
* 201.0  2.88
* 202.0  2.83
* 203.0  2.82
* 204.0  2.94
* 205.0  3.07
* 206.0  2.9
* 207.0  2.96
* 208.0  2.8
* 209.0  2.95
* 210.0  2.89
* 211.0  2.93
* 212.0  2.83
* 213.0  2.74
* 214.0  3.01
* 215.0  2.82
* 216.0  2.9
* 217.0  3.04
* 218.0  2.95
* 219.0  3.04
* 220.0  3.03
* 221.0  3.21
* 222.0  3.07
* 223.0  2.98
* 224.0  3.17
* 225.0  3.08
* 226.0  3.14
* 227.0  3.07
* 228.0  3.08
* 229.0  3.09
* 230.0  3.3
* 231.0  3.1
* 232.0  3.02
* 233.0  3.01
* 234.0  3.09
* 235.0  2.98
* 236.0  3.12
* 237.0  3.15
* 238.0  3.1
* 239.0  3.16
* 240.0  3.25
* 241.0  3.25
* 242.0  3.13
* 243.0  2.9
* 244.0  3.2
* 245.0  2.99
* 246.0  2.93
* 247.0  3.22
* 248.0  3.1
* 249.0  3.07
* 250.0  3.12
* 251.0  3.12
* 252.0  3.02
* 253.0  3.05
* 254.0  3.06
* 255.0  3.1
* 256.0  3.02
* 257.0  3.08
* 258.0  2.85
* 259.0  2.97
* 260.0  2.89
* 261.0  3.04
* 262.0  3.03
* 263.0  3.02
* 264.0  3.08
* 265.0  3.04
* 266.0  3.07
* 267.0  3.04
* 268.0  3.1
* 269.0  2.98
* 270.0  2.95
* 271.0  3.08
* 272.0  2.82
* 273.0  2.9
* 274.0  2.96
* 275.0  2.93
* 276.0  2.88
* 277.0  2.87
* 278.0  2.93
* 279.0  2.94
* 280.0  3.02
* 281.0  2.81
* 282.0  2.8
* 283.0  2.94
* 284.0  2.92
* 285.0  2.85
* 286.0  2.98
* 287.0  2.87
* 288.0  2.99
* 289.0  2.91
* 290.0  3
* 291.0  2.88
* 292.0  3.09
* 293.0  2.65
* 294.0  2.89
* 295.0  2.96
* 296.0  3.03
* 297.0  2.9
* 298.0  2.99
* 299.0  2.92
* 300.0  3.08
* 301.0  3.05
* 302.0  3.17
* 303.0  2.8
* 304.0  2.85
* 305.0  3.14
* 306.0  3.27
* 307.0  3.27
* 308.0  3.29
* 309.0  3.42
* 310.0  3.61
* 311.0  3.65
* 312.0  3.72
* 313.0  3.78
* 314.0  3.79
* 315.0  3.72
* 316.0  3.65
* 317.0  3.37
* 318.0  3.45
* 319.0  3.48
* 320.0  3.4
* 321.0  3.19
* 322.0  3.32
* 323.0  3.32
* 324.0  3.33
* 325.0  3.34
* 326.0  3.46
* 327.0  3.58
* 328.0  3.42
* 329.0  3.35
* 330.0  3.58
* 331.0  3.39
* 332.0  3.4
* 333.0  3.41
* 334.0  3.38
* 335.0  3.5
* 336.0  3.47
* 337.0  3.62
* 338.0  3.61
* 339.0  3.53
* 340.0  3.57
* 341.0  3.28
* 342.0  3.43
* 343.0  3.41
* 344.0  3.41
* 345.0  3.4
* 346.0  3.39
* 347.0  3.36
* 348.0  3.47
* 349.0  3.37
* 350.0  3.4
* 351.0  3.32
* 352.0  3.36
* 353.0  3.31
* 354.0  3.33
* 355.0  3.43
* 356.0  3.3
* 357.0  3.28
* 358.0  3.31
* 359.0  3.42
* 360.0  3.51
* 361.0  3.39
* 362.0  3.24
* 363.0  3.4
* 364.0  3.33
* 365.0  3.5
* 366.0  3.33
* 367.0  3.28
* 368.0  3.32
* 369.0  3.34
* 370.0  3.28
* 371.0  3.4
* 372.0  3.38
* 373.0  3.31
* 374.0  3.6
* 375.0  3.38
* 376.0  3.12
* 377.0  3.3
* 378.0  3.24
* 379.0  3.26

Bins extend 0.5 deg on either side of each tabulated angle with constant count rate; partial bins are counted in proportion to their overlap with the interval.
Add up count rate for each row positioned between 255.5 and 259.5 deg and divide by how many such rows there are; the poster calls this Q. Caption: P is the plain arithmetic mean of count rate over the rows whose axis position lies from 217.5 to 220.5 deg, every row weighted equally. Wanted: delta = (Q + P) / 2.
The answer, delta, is 2.99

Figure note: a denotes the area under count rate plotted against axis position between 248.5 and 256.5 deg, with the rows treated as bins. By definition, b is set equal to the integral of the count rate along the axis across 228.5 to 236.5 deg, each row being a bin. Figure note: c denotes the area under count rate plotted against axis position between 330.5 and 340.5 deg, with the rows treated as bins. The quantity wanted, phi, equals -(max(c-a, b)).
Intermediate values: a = 25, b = 25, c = 35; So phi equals -25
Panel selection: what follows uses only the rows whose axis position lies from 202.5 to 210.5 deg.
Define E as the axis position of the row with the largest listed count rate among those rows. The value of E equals 205.0 deg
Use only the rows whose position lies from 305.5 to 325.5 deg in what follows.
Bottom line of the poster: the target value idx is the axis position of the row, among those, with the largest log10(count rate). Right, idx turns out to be 314.0 deg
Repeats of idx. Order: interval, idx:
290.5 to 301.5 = 292.0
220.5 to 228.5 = 221.0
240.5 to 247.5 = 241.0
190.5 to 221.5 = 221.0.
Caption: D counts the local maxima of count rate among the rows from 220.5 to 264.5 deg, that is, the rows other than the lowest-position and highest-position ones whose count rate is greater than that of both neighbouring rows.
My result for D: 11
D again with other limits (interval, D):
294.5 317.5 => 5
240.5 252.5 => 2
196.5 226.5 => 10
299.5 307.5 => 1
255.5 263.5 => 3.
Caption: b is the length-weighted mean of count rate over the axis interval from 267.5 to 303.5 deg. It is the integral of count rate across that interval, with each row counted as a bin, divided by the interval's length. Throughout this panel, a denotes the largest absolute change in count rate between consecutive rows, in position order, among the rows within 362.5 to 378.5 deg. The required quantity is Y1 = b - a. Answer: 2.65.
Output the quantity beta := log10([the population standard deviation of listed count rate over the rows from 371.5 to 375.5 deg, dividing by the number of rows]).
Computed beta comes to -0.96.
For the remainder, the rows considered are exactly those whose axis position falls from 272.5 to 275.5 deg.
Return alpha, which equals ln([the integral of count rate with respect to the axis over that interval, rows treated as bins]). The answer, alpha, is 2.17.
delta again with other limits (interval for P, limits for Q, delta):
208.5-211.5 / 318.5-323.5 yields 3.13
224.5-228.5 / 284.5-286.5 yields 3.00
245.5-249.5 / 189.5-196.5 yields 3.09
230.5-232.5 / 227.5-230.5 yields 3.11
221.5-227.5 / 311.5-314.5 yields 3.42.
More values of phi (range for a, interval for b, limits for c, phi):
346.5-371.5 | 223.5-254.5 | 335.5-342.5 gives -96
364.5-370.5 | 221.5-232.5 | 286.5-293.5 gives -34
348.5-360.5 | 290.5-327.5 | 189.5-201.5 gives -121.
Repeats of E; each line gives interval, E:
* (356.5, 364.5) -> 360.0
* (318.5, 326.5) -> 319.0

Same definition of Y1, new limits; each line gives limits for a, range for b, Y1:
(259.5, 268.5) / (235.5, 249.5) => 2.96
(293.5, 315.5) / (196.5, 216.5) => 2.54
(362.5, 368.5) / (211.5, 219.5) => 2.75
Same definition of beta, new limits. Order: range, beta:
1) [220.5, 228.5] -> -1.18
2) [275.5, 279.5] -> -1.52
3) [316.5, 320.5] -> -1.37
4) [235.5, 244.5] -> -1.00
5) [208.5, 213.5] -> -1.12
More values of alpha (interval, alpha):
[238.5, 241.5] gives 2.27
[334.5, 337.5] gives 2.36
